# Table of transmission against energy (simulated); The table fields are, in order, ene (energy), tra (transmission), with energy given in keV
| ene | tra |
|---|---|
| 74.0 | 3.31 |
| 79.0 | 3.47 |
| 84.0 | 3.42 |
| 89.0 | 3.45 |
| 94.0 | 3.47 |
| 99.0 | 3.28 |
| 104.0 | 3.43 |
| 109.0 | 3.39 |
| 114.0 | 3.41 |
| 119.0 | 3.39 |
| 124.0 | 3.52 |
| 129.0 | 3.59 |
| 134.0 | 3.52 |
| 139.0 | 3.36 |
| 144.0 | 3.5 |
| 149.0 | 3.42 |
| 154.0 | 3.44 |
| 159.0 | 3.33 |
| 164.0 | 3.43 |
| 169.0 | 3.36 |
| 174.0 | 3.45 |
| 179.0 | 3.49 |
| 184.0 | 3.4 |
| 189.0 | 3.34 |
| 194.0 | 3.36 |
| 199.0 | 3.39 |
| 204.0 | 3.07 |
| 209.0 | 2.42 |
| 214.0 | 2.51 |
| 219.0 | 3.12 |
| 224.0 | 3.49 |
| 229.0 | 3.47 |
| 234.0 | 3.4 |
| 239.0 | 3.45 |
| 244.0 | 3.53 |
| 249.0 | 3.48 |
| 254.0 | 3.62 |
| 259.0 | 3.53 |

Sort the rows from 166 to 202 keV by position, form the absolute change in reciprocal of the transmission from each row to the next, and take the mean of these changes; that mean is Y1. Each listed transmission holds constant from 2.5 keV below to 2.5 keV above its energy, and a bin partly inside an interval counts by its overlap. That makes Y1 0.0047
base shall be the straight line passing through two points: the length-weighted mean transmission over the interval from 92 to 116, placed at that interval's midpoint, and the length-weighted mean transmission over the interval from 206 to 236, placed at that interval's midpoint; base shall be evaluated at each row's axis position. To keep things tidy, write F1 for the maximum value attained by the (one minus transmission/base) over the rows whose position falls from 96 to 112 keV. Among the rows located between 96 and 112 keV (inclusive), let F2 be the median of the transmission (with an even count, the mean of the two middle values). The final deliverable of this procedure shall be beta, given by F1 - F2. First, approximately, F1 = 0.04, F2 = 3.39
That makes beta -3.35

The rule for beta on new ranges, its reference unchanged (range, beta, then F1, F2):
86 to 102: -3.41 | 0.04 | 3.45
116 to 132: -3.53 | -0.01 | 3.52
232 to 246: -3.57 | -0.12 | 3.45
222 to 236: -3.59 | -0.12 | 3.47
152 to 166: -3.46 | -0.03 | 3.43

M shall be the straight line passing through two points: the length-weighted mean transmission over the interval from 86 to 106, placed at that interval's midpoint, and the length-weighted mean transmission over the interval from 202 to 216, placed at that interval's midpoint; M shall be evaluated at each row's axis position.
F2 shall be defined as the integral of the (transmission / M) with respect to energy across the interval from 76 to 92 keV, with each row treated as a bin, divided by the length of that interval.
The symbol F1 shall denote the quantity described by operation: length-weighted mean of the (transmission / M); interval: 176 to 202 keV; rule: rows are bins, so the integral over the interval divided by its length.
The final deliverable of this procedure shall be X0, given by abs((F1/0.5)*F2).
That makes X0 2.40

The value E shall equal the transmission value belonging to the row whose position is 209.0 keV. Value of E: 2.42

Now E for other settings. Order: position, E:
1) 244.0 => 3.53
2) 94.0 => 3.47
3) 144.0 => 3.5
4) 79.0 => 3.47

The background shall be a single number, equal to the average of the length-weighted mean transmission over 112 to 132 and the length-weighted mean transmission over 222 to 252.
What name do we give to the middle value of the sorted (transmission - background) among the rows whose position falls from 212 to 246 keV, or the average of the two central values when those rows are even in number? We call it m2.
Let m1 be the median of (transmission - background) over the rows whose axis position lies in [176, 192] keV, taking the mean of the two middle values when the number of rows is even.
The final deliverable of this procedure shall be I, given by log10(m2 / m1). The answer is -0.5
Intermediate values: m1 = -0.076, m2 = -0.026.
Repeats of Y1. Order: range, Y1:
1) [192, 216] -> 0.0339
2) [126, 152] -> 0.0094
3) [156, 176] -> 0.0075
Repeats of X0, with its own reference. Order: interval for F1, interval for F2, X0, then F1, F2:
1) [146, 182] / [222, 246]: 3.22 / 1.16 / 1.39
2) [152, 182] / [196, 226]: 2.64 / 1.16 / 1.13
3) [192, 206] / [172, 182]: 2.91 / 1.20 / 1.21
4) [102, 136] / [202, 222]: 2.25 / 1.07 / 1.06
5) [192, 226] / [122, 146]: 2.54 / 1.14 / 1.11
